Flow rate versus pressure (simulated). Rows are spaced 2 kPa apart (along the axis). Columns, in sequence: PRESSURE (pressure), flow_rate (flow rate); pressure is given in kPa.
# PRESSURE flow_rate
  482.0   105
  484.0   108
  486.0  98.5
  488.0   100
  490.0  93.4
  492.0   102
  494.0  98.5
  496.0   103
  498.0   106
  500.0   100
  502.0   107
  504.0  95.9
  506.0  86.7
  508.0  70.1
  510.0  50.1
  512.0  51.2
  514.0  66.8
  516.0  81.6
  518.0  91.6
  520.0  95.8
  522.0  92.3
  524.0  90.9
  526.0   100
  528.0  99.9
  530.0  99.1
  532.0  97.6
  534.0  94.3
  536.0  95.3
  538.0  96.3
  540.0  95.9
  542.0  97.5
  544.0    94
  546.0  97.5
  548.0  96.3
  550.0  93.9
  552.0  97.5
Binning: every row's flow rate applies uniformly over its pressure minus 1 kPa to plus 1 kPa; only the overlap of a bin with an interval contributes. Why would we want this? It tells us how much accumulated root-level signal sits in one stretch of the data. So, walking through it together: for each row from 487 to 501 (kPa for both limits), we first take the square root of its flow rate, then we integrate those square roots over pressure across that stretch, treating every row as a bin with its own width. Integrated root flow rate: 140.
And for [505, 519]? 117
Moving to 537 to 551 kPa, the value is 137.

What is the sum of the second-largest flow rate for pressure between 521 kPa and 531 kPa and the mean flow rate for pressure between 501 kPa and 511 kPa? 182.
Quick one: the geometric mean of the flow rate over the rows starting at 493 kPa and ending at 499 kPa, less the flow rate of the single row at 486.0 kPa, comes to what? 4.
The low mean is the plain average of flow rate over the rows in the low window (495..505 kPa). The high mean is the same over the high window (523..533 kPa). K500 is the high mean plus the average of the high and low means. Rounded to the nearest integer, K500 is 197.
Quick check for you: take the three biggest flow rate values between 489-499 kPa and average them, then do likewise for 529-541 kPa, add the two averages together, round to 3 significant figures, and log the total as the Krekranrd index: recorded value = 201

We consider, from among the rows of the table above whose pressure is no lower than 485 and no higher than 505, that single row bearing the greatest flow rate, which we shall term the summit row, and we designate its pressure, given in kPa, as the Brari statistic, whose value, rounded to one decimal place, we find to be 502.0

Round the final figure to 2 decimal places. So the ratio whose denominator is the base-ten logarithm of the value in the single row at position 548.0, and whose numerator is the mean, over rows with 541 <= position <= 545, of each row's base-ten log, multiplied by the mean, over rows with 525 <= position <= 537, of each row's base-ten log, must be 1.99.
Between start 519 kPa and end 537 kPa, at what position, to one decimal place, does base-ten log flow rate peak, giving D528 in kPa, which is 526.0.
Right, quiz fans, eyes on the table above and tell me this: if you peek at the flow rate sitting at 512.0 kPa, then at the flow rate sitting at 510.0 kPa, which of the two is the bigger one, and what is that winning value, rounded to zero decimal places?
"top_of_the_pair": 51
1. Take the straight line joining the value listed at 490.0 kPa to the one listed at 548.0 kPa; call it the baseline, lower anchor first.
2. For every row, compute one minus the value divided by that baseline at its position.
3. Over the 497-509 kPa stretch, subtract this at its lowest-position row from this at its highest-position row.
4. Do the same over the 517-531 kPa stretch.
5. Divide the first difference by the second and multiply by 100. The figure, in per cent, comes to -533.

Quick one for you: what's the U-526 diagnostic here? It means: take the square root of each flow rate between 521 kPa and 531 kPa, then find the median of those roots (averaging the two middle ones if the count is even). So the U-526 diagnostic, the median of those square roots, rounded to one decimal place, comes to 10.0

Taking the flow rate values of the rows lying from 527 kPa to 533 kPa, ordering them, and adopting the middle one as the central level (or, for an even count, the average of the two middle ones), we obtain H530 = 99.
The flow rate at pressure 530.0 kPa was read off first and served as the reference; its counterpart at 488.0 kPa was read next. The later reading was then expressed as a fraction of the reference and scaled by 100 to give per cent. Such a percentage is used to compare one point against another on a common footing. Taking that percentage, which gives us 101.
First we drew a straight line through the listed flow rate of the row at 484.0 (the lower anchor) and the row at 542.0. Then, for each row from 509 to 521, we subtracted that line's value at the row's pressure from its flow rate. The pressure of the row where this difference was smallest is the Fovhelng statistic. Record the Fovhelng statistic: 510.0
